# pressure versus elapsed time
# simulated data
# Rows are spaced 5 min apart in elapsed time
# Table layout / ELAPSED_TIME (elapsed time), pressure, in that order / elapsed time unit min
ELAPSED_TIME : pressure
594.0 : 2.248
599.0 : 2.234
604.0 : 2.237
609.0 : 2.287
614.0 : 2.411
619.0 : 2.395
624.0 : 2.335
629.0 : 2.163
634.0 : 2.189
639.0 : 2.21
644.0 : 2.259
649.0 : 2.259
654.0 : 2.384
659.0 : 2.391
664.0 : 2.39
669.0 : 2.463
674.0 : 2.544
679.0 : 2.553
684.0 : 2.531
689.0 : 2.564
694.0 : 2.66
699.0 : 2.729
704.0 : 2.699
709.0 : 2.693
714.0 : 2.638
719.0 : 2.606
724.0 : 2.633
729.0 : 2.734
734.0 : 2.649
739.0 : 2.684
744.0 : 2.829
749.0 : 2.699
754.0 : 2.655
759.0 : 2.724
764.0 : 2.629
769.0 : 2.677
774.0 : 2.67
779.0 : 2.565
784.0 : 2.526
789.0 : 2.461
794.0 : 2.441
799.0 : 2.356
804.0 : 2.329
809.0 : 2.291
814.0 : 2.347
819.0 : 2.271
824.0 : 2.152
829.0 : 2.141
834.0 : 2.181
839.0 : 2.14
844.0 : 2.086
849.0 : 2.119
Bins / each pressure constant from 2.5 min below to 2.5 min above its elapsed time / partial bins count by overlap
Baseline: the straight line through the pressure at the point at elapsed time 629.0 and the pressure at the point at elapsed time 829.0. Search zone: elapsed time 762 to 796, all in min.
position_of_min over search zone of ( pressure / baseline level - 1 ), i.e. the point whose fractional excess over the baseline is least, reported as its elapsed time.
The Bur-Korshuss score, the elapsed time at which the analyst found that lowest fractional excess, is 794.0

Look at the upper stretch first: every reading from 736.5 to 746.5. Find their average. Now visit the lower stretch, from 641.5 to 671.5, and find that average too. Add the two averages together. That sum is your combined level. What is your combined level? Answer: 5.1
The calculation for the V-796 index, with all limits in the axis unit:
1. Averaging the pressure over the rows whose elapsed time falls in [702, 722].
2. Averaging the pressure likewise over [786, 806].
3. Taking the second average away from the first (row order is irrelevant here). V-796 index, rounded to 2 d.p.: 0.26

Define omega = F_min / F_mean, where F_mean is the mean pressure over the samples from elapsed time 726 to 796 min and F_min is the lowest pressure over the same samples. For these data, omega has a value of 0.925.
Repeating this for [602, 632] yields 0.939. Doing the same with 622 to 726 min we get 0.875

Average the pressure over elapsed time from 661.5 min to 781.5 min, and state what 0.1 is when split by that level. 0.038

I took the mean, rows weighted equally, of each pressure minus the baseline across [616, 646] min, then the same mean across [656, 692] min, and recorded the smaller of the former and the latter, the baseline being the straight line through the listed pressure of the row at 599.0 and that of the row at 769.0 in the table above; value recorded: -0.1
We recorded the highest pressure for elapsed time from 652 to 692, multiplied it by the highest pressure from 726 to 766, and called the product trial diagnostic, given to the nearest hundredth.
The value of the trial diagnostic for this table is 7.25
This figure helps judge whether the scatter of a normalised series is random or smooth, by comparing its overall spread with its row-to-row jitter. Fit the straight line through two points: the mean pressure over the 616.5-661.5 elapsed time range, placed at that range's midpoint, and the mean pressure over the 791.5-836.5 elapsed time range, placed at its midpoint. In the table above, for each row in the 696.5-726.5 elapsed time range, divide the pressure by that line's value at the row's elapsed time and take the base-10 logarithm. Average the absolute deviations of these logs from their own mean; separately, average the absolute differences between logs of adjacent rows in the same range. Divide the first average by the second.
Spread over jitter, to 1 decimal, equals 1.3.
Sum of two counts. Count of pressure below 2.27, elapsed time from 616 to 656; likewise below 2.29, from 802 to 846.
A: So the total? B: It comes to 11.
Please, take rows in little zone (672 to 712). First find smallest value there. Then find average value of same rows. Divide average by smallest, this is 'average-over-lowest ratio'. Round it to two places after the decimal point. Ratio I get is 1.04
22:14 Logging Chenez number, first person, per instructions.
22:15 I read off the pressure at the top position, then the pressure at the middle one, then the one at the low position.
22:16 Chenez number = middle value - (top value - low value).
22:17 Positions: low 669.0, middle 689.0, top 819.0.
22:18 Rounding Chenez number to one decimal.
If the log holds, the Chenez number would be 2.8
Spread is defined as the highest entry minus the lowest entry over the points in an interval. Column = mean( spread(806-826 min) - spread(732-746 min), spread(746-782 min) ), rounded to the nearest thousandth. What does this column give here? 0.087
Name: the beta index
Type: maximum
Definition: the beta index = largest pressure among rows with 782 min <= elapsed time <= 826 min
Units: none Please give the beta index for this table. 2.526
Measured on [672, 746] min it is 2.829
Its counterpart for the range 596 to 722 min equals 2.729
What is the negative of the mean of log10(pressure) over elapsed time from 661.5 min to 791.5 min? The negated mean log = -0.419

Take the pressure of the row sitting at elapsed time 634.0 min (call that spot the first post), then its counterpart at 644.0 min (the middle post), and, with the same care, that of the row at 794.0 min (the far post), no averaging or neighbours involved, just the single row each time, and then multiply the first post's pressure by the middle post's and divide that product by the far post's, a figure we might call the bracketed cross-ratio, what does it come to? 2.0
